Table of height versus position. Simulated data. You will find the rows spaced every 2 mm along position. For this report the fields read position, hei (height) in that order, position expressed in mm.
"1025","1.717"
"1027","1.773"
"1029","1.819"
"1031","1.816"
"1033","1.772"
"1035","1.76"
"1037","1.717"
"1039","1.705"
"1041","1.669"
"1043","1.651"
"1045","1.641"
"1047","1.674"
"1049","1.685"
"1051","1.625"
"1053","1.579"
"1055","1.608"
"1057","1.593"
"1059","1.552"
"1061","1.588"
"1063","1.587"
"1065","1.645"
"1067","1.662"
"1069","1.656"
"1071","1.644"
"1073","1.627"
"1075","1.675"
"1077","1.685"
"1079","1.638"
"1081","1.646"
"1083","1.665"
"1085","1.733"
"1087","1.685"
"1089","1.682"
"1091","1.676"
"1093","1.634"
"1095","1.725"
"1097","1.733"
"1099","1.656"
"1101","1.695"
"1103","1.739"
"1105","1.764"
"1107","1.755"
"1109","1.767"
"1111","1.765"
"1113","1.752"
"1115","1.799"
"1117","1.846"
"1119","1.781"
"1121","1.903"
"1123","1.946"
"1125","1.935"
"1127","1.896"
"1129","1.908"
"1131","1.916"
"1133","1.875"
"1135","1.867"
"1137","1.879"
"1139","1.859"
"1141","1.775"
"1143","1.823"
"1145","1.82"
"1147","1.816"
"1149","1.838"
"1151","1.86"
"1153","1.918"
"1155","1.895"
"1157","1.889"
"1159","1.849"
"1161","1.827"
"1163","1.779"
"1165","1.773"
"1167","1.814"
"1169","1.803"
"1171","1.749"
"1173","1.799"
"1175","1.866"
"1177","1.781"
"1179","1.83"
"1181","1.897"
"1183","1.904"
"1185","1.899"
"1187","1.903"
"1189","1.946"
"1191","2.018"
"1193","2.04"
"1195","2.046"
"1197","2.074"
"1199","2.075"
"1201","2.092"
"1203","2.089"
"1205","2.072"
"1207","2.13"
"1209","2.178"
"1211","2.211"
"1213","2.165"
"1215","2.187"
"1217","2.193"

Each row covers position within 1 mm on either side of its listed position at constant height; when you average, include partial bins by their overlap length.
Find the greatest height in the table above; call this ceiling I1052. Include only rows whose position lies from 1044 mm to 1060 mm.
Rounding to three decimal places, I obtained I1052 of 1.685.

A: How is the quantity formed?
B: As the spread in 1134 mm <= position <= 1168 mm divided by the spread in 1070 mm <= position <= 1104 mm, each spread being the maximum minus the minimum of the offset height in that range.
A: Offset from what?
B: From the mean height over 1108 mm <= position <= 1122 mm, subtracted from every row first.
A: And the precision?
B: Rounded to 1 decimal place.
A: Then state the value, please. 1.3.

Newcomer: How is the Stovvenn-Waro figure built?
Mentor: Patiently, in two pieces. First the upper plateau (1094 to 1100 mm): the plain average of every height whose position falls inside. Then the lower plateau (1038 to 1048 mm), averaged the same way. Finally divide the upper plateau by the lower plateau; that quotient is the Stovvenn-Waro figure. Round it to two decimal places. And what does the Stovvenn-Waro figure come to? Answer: 1.02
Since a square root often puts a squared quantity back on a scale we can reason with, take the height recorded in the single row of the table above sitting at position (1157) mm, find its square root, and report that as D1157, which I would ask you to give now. 1.37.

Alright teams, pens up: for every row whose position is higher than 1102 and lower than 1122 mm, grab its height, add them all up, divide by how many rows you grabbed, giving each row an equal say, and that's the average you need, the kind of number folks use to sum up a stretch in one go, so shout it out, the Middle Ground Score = 1.79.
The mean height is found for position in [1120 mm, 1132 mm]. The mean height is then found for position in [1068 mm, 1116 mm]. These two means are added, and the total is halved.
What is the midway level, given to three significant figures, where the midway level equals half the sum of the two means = 1.81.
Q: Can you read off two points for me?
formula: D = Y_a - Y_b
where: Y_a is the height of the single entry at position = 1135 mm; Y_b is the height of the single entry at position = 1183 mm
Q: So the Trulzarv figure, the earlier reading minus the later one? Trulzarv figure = -0.04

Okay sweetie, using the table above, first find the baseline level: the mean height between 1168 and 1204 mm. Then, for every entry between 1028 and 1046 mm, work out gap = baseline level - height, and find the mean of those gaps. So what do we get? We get 0.21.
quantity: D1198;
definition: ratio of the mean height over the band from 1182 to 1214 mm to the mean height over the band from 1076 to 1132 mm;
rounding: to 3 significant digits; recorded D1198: 1.17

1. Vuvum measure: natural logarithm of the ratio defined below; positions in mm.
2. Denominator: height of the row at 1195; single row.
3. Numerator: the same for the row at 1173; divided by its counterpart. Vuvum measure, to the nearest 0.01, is -0.13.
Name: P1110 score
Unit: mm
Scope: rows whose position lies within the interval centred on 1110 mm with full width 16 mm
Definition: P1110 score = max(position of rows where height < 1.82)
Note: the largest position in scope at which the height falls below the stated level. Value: 1115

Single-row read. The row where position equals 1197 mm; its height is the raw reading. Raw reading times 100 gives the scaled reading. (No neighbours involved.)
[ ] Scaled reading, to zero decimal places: 207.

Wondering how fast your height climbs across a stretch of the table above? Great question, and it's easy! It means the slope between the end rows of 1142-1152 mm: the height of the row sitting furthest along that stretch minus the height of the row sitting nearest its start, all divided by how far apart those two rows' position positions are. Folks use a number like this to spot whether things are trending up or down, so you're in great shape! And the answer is 0.005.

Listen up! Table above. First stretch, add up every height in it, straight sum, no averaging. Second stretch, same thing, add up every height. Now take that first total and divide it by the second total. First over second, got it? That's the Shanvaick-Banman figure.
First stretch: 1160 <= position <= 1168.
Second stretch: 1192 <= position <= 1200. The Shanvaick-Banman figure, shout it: 0.873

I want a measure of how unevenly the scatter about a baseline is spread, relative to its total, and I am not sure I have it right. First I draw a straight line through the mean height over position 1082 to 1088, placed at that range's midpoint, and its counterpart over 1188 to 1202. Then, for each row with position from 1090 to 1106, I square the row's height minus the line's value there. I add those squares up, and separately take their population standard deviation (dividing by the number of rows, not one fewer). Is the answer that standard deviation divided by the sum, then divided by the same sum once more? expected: 9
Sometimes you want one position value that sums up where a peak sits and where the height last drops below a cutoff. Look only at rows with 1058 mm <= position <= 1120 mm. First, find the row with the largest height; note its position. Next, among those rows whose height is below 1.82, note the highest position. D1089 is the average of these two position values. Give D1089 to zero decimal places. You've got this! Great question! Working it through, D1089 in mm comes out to 1118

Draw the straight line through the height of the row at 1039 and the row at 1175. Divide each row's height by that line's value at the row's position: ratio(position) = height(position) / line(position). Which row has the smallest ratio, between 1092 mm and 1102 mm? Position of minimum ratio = 1093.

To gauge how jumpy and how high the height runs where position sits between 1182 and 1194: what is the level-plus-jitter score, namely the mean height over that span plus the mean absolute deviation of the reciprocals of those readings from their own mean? 2.0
